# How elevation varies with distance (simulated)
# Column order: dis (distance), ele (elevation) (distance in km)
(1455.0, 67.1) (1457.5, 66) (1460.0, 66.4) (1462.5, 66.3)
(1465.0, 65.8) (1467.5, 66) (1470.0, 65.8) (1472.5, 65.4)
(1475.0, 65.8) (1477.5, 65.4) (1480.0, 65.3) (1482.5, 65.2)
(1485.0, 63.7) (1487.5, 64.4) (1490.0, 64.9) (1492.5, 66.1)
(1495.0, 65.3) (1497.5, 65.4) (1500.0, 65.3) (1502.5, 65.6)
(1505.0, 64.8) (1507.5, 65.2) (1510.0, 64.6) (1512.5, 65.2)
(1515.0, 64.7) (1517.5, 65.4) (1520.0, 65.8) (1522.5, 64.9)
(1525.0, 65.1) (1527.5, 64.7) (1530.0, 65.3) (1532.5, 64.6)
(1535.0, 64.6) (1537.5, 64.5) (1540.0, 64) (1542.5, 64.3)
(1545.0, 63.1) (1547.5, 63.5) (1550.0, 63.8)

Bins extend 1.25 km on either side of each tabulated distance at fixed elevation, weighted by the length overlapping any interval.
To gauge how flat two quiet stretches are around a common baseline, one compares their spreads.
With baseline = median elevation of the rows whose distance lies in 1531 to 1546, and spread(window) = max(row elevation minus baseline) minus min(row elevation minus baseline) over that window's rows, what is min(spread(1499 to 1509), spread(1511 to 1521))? 0.80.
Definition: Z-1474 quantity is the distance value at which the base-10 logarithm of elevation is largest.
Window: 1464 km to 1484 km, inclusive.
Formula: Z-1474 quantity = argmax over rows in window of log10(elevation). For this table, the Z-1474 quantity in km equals 1467.5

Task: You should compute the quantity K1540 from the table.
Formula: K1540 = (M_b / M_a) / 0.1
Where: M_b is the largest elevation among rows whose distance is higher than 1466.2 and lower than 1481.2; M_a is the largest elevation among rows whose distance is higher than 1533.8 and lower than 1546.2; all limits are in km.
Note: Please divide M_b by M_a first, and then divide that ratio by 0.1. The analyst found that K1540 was 10.22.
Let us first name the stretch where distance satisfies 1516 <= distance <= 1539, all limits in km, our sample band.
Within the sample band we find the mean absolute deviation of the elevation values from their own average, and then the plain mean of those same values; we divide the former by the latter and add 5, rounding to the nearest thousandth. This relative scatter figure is 5.006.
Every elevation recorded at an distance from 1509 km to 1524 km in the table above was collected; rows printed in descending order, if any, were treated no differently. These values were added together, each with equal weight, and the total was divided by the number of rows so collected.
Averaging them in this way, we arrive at 65.1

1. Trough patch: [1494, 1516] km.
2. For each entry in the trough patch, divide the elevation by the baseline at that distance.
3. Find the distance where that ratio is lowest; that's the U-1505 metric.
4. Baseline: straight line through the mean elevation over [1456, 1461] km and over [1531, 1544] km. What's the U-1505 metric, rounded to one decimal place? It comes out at 1510.0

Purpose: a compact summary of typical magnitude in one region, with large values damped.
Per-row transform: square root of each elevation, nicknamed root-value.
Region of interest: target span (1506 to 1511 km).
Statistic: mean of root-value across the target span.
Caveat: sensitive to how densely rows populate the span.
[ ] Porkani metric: 8.06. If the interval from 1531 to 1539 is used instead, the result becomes 8.04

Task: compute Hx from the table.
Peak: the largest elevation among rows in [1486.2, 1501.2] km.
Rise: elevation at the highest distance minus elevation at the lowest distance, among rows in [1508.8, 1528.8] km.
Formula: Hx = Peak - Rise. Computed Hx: 66.0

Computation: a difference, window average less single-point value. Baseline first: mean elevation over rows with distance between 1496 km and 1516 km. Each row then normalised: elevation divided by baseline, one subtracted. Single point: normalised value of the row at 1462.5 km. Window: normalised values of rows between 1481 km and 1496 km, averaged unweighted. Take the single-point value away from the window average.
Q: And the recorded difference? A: -0.021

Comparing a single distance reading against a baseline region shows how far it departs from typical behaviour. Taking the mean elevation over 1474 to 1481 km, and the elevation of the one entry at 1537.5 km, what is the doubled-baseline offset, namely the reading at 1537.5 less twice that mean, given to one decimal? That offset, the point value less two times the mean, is -66.5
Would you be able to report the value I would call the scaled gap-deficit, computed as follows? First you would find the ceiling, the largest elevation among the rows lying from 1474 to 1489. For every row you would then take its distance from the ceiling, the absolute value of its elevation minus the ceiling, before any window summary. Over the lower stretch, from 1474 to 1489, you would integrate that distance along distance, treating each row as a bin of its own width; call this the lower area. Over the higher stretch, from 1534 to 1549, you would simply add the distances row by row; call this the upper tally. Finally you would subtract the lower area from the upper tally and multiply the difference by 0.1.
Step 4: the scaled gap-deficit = -0.2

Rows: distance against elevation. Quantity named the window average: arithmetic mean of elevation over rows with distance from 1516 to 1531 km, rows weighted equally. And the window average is 65.2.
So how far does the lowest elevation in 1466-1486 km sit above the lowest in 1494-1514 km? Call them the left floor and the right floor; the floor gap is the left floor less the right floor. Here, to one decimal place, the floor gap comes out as -0.9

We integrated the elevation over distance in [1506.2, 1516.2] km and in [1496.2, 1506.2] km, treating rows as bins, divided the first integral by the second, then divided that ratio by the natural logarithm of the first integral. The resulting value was 0.154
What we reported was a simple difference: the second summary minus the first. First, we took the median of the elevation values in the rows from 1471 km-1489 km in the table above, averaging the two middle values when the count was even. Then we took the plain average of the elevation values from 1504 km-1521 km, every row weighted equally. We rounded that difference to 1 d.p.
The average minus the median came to -0.2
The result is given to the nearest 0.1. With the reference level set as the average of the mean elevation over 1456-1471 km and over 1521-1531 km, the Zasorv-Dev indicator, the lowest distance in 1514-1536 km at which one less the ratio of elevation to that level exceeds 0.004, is 1515.0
